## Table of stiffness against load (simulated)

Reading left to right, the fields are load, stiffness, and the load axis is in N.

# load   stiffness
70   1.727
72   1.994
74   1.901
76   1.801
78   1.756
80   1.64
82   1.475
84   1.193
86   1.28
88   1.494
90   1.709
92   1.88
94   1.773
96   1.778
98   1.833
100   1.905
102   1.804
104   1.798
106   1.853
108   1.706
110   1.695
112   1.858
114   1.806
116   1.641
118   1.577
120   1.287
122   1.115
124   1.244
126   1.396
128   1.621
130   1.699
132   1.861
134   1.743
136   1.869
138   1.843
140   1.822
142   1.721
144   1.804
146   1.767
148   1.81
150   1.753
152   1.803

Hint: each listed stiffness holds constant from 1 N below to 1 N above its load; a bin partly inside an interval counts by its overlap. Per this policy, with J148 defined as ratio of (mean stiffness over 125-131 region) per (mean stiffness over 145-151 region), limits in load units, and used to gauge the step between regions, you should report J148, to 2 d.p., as 0.88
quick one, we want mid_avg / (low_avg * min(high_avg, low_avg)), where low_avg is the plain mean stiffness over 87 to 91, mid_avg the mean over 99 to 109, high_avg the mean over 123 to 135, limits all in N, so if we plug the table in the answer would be 0.71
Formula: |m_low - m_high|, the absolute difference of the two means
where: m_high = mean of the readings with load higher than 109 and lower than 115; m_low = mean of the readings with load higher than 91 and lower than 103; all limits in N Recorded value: 0.0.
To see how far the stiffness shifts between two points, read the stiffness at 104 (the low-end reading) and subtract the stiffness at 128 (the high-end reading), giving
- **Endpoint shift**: 0.2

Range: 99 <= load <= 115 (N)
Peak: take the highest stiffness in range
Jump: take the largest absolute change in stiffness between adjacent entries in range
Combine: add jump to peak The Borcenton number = 2.068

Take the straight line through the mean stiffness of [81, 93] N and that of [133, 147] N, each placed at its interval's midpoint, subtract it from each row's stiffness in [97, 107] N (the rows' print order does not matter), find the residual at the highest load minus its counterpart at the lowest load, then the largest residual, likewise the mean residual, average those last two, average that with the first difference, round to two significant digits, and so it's 0.13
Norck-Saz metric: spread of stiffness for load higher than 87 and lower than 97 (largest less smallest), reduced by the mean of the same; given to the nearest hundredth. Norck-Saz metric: -1.34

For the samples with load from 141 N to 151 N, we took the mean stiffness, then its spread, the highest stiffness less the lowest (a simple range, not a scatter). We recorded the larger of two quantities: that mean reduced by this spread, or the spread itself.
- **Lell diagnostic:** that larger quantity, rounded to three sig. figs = 1.68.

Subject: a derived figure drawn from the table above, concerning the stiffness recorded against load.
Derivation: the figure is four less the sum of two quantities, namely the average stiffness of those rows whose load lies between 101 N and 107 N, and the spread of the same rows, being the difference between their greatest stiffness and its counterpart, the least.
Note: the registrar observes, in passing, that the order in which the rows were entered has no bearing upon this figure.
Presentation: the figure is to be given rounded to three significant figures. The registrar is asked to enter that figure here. 2.13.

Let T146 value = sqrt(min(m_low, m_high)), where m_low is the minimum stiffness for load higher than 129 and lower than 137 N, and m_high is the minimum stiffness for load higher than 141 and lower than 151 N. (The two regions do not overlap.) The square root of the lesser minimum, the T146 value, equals 1.30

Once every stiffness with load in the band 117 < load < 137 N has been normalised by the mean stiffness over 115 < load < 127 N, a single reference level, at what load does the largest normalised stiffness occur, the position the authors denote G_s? 136 N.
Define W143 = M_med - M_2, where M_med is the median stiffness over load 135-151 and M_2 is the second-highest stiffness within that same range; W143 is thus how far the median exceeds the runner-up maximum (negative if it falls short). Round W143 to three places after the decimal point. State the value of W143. -0.036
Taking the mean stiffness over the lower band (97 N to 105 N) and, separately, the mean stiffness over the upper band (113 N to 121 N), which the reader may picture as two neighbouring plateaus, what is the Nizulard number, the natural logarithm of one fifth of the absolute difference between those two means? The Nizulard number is -3.0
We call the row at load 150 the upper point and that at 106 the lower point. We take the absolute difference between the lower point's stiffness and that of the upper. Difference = 0.10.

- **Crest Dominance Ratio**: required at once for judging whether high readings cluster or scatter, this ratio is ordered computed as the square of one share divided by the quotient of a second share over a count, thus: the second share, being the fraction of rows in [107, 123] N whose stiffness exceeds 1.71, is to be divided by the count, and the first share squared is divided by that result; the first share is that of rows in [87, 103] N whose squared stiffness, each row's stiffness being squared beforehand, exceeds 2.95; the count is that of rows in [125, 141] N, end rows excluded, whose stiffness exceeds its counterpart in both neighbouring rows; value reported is 4.5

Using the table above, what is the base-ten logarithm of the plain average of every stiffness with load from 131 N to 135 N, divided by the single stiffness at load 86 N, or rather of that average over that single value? 0.15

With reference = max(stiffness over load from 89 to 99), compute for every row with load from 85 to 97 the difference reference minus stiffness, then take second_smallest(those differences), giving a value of 0.10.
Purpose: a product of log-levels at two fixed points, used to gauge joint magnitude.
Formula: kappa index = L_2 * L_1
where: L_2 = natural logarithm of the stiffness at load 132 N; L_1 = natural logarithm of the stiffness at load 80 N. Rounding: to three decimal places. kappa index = 0.307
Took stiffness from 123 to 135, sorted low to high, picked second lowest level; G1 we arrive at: 1.396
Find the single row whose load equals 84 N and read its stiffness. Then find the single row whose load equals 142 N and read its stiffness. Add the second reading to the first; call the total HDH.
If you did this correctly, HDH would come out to 2.9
